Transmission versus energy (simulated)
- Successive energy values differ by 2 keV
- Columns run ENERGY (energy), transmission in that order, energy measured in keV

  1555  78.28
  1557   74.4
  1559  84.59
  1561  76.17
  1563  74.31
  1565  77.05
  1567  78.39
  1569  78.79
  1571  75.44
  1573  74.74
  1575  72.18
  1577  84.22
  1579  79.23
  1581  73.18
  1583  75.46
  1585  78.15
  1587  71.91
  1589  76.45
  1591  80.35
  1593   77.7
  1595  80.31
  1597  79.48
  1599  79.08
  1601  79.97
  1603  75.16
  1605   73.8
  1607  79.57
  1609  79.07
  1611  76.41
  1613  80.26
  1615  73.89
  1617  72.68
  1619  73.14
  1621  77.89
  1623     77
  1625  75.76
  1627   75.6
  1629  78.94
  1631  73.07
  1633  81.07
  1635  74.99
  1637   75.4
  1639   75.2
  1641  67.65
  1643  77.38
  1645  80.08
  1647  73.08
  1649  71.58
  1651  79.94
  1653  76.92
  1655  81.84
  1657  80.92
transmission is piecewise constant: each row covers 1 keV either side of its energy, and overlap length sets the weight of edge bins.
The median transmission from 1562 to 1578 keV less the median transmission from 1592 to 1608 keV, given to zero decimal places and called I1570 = -3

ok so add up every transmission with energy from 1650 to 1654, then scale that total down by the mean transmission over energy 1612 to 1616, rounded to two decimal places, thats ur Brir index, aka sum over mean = 2.04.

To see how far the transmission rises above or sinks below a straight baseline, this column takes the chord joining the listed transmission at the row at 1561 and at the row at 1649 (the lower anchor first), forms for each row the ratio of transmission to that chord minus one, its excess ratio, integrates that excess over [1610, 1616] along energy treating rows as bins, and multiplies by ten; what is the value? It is 2.8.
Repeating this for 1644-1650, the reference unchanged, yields 2.7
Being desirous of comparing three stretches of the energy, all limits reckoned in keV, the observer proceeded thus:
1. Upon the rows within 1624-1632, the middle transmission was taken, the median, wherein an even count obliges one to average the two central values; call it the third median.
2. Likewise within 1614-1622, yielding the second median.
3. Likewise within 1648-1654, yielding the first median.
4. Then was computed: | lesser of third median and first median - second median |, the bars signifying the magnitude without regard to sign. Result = 2.2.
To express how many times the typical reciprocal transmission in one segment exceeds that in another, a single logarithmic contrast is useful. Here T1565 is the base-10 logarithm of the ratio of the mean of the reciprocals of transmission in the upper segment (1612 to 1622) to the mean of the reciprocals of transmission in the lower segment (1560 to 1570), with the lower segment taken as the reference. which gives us 0.008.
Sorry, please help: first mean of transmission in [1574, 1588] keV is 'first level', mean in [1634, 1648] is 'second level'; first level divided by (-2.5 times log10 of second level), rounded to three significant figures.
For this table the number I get -16.3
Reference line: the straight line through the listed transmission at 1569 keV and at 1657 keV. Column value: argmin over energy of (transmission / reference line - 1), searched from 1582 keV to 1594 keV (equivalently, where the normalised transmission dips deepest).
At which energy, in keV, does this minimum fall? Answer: 1587 keV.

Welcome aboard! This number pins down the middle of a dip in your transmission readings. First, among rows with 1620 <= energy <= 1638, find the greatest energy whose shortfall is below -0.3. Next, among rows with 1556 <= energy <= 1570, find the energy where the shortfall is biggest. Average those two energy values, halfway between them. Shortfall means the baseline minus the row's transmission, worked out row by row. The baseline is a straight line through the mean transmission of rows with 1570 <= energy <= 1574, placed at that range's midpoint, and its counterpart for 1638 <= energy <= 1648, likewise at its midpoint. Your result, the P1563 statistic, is 1600 keV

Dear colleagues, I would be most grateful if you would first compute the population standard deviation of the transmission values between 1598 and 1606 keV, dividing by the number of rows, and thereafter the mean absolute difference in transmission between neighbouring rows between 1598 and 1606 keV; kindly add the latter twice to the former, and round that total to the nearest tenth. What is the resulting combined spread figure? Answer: 7.3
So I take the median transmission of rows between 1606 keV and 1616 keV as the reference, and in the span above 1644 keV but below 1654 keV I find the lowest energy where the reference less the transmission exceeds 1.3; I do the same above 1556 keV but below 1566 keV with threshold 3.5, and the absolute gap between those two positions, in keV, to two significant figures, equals 90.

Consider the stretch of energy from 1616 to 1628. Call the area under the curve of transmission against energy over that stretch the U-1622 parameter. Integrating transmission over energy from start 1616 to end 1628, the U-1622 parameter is 904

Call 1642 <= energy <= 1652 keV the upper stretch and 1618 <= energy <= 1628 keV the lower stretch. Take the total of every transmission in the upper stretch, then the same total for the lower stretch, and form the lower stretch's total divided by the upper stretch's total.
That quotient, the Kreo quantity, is 0.99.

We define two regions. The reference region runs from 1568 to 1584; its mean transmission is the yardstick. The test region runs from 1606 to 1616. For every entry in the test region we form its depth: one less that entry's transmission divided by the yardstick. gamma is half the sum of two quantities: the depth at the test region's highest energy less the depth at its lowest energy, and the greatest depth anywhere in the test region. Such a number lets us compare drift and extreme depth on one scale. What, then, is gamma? 0.055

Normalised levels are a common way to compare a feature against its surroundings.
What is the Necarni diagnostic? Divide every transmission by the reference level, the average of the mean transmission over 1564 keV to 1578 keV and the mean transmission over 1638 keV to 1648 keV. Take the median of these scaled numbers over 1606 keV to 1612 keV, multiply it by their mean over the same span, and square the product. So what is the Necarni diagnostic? 1.15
